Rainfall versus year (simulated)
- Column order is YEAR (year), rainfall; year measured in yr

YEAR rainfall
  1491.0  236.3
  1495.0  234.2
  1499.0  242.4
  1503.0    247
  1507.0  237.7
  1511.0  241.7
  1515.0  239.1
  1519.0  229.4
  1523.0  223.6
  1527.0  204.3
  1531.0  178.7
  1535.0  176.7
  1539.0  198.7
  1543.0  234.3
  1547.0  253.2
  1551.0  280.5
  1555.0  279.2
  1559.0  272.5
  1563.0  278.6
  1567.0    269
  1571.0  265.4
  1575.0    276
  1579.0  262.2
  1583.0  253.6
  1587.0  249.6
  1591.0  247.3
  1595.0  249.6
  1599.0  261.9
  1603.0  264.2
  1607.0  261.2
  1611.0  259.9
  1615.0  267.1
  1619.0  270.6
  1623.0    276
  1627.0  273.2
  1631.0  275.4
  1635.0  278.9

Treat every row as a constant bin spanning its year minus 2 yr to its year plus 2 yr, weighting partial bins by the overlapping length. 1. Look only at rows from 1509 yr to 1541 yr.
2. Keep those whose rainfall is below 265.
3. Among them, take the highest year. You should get 1539.0 yr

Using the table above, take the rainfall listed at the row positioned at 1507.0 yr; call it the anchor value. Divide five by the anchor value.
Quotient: 0.0210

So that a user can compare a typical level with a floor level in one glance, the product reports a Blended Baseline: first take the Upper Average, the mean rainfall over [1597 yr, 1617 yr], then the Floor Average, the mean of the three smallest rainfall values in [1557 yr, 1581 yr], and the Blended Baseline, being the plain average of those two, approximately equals 264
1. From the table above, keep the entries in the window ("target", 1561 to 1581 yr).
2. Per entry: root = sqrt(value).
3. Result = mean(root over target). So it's 16.4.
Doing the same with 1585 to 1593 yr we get 15.8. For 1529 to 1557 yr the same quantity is 15.1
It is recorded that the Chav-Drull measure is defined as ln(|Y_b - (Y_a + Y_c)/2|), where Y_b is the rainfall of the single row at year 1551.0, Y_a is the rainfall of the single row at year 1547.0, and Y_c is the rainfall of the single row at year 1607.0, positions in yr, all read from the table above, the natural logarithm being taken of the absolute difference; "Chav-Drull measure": 3.1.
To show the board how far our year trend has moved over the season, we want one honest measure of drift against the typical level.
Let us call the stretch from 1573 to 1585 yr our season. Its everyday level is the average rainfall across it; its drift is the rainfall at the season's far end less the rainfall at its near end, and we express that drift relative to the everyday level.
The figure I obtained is -0.08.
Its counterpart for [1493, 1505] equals 0.05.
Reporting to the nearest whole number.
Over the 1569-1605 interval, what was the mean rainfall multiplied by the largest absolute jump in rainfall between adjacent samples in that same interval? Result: 3572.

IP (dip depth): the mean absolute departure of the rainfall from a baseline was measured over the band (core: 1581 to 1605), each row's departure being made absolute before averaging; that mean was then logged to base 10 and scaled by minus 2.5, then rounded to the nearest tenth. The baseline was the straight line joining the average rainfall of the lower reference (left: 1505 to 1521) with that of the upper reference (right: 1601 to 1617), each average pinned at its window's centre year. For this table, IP -1.9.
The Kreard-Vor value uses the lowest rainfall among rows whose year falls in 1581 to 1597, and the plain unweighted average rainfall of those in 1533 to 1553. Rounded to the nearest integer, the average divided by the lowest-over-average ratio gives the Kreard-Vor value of 211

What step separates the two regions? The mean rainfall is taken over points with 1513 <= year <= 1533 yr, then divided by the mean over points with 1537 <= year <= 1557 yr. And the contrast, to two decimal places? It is 0.86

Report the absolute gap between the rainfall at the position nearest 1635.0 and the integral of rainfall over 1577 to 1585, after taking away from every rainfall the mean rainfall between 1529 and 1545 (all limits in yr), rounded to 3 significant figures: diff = 405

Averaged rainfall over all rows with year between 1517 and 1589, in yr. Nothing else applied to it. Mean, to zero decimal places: 244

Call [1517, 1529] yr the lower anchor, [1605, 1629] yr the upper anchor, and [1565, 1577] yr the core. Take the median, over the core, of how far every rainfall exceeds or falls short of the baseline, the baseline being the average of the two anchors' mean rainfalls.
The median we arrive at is 25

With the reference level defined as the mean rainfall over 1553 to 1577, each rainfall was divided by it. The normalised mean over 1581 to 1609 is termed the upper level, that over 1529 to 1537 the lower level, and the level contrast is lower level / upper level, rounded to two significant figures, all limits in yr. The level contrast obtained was 0.70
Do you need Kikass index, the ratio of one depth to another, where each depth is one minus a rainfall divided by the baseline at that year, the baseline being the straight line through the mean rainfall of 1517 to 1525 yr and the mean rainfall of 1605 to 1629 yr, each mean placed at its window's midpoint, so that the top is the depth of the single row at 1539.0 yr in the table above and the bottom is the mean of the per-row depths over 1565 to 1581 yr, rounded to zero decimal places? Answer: -2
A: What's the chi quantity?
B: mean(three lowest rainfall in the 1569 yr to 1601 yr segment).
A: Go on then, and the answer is 249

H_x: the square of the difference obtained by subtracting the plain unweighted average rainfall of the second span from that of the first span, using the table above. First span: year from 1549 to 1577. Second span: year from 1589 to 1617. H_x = 247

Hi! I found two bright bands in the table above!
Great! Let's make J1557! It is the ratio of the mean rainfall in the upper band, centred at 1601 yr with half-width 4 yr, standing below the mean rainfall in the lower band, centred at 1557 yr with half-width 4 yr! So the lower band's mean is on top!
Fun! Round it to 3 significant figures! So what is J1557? 1.05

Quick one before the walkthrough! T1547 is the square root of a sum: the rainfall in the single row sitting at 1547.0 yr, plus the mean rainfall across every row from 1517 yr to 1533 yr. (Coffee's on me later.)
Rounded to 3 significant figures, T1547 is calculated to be 21.5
